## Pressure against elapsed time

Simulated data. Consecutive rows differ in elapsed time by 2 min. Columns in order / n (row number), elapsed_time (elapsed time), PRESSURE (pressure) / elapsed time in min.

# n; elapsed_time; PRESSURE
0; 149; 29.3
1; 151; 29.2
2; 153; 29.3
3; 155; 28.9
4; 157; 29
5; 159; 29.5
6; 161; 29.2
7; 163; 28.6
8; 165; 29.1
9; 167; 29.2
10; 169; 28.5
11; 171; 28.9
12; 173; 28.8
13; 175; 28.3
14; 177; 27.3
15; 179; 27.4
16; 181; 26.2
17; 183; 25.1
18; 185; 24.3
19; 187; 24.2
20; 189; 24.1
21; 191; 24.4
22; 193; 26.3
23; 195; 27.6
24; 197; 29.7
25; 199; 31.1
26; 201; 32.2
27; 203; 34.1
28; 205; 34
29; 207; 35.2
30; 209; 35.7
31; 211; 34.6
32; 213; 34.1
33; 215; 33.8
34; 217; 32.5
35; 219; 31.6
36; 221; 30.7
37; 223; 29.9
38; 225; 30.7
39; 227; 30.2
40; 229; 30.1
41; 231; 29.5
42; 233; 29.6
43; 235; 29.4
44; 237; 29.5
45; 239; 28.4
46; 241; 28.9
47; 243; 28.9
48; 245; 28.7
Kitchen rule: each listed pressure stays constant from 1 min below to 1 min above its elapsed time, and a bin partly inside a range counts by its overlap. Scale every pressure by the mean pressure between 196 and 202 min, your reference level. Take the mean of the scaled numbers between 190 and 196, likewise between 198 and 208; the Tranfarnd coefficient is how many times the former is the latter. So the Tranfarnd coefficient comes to 0.78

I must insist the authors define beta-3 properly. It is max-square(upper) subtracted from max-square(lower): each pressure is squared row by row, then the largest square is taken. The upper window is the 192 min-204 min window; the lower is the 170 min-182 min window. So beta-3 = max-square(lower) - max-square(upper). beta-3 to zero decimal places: -328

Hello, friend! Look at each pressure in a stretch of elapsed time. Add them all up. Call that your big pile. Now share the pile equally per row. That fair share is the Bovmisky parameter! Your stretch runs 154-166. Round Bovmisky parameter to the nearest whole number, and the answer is 29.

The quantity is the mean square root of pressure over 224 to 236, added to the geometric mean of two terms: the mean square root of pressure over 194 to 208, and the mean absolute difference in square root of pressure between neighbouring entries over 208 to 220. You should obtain 6.10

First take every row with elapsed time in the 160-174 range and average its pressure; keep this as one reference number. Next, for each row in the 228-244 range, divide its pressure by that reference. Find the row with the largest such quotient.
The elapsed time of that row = 229 min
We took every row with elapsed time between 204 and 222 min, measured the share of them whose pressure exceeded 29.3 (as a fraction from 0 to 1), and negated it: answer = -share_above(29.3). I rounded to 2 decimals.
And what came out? -1.00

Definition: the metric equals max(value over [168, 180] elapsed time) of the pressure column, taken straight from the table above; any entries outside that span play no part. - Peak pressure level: 28.9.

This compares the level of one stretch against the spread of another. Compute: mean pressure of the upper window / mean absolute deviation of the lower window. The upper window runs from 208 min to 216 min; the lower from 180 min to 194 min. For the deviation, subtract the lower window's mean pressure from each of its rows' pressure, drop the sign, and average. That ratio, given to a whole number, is 44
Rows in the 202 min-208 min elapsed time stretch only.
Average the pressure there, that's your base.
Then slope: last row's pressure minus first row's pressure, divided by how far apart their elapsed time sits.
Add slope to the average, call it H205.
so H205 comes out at 35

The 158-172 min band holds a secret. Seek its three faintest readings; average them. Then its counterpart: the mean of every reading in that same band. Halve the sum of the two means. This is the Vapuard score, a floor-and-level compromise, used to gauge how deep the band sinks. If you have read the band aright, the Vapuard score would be 28.8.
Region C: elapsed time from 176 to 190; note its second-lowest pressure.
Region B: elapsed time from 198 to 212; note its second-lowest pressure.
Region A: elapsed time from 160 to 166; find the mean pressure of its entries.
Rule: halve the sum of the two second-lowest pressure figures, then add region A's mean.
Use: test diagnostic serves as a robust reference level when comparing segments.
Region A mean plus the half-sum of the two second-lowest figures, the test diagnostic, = 57.2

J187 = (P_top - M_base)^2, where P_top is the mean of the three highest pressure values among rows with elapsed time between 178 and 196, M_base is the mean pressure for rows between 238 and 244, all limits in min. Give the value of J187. 3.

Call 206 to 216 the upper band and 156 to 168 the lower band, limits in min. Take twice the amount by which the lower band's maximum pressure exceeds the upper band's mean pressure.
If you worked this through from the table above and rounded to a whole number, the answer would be -10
